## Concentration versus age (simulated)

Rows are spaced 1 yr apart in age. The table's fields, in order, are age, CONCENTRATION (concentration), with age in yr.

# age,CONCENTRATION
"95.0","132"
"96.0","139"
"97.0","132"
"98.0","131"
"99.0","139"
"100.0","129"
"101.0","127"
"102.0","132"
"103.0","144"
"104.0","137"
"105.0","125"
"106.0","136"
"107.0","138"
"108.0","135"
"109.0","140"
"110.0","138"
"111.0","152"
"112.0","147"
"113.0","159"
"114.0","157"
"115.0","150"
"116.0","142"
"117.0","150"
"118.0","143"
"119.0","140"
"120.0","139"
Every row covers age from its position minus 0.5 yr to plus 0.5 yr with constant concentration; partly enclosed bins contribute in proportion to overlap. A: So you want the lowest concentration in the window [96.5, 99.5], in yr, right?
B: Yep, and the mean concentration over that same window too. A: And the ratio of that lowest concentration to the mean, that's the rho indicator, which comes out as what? 0.978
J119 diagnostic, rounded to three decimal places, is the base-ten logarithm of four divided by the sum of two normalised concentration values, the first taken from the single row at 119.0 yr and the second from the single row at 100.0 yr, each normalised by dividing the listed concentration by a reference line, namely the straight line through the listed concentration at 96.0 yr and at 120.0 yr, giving 0.315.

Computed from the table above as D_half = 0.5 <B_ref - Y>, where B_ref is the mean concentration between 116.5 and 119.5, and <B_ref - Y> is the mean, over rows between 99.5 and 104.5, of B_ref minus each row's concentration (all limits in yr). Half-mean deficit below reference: 5.3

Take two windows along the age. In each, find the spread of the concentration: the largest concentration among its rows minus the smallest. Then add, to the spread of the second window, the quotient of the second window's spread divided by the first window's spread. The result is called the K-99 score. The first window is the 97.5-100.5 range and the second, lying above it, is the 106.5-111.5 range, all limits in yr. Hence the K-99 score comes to 19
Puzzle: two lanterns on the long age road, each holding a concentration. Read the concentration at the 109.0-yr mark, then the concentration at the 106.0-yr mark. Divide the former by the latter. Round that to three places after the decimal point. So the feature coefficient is 1.029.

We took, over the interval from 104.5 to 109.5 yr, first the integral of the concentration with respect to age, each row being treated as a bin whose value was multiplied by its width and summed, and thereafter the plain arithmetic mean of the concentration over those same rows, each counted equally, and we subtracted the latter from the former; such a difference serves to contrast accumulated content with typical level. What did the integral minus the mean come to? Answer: 539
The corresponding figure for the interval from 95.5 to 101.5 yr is 664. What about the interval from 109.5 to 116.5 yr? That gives 896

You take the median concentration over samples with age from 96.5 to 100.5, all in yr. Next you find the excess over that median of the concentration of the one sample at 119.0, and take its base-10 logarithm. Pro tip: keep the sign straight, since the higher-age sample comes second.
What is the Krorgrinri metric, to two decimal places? 0.93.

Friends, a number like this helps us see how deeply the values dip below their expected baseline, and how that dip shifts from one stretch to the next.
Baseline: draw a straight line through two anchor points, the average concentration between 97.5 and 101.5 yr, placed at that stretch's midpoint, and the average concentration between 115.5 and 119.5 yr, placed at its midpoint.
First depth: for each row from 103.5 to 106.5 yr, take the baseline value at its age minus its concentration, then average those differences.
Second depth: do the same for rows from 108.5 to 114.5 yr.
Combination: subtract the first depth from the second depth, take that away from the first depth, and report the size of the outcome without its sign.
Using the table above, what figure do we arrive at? 14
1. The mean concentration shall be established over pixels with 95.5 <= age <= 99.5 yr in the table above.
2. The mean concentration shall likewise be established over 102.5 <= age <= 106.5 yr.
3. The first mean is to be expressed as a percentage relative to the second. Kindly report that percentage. 99.8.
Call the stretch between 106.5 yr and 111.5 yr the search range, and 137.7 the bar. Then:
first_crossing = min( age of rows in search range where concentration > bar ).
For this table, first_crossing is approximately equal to 107.0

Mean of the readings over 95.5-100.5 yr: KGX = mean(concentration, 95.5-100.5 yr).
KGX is 134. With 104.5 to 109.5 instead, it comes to 135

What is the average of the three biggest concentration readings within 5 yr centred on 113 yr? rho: 156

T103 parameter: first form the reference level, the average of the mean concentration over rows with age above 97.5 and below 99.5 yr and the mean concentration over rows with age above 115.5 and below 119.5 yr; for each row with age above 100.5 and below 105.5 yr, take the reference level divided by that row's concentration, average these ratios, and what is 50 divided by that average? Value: 47.6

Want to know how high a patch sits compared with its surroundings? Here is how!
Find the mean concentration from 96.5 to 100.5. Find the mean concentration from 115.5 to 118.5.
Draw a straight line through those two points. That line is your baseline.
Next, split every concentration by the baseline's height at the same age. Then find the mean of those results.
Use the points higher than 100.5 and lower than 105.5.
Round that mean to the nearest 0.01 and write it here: 0.98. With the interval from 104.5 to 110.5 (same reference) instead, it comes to 0.98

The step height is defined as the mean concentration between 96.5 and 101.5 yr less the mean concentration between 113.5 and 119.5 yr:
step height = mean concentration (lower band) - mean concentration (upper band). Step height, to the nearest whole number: -15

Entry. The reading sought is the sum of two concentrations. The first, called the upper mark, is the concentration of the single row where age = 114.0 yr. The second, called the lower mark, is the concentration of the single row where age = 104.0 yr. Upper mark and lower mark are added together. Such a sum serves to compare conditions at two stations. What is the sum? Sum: 294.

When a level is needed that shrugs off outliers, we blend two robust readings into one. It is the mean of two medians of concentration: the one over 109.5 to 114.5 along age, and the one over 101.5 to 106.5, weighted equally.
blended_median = 144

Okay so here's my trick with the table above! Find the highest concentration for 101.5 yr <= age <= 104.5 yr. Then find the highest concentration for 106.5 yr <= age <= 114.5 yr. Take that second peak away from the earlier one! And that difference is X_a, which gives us -15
